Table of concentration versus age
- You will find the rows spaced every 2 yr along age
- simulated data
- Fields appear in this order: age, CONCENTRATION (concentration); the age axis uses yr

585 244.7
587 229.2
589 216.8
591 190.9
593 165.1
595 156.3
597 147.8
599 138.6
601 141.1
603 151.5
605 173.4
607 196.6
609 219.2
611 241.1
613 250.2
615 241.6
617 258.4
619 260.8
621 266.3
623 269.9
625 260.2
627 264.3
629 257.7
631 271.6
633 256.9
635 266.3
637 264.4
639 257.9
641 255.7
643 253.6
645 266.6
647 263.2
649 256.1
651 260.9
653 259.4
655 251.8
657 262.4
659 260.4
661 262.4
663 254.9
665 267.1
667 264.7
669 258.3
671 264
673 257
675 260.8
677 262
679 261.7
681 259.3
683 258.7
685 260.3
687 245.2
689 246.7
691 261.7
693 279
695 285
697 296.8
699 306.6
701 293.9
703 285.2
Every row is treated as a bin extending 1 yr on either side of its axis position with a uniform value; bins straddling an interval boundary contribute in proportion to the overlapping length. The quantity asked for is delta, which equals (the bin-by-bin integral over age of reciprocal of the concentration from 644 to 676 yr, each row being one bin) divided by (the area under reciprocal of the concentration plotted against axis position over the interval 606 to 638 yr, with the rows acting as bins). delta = 0.96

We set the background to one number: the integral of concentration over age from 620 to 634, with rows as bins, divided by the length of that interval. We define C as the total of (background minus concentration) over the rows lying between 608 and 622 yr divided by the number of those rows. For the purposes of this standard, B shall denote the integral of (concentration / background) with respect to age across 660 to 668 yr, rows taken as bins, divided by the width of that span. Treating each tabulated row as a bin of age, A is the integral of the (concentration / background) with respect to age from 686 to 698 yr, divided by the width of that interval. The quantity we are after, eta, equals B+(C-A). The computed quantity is 16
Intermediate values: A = 1.02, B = 0.994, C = 16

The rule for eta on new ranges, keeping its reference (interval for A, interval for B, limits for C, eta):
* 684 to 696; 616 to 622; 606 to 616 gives 34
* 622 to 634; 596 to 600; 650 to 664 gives 5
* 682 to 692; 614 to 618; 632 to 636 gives 2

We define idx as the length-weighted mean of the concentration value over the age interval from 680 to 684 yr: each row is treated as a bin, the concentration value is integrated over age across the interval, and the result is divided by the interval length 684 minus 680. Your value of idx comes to 259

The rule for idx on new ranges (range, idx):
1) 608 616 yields 238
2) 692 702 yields 292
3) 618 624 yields 266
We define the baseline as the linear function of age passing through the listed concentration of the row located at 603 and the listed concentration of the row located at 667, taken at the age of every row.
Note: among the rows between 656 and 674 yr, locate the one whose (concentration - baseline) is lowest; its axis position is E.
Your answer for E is 673 yr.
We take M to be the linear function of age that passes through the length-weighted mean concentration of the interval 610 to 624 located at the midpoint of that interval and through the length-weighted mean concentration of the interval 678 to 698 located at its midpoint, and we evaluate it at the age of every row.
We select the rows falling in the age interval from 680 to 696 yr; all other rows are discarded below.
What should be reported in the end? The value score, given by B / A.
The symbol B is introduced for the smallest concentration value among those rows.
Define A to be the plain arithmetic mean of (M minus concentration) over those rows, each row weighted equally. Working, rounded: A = 3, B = 245.2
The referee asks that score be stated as 71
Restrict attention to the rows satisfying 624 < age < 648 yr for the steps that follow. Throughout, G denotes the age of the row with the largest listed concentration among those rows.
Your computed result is 631 yr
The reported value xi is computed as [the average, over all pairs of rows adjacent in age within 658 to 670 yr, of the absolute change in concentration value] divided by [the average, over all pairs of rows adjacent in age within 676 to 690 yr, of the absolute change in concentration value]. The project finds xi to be 1.7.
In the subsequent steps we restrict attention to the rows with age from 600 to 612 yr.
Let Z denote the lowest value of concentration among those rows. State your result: 141.1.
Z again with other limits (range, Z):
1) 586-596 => 156.3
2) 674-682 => 259.3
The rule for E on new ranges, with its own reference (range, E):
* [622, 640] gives 639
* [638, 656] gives 655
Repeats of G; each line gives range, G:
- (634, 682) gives 665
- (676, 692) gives 677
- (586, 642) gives 631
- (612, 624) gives 623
